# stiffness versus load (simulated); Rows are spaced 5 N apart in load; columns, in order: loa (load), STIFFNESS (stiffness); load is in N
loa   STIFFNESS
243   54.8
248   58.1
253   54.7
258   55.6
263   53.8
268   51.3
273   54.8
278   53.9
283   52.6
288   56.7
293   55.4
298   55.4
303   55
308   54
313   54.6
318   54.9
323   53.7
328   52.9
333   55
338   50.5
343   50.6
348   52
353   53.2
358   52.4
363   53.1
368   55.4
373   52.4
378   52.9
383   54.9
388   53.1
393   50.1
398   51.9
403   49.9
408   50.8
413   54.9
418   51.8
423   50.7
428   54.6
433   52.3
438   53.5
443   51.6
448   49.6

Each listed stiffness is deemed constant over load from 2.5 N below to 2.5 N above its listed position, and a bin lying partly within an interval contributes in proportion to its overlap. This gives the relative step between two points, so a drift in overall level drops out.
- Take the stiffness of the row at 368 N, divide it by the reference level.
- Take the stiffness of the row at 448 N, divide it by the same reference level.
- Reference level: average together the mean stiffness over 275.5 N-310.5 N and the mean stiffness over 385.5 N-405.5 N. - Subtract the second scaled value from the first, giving 0.11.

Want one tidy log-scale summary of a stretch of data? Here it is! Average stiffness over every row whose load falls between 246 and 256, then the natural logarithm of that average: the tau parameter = 4.03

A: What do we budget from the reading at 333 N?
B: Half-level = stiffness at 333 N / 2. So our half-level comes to 27.5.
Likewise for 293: 27.7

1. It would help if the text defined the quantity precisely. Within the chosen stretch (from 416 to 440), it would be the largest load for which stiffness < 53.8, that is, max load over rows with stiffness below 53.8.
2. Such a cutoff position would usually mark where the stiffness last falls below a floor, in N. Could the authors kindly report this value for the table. 438 N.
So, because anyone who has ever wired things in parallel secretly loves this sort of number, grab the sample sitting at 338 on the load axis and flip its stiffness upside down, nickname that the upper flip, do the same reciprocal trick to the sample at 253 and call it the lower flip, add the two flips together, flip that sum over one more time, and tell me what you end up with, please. 26.3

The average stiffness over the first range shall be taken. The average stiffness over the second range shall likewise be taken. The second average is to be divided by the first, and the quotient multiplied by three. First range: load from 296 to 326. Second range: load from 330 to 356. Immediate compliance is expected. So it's 2.87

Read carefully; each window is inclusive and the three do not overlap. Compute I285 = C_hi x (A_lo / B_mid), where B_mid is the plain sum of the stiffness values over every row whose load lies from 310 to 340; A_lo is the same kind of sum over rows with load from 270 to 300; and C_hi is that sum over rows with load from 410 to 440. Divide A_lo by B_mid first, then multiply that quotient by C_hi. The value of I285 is 324.9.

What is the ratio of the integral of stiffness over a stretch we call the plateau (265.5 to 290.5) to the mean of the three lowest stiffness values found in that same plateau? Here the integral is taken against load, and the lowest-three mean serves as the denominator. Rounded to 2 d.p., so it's 25.60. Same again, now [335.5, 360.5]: 25.35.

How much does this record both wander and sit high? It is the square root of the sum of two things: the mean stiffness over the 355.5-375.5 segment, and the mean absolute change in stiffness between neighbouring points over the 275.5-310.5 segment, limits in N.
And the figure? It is 7.39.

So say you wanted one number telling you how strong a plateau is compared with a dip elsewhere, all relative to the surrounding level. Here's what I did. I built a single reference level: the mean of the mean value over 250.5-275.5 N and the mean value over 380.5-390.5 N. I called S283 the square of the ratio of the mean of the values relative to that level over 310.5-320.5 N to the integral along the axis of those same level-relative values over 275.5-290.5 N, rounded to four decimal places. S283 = 0.0045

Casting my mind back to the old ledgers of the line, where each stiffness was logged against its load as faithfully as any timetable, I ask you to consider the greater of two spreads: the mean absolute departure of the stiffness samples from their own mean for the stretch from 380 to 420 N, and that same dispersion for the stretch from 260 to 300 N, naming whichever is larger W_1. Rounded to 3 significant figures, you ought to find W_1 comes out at 1.59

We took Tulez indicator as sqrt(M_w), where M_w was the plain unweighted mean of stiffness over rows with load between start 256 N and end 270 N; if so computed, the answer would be 7.32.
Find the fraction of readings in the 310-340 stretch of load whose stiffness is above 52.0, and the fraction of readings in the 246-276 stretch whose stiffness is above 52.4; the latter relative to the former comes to 1.0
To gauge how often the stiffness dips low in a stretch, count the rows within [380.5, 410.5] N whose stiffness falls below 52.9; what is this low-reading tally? 4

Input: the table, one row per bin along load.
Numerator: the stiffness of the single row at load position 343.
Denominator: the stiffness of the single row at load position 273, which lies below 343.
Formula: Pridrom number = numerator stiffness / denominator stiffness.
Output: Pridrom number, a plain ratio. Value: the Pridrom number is 0.92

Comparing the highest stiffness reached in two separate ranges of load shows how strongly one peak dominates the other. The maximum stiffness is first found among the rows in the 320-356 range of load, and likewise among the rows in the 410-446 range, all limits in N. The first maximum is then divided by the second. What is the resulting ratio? 1.00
